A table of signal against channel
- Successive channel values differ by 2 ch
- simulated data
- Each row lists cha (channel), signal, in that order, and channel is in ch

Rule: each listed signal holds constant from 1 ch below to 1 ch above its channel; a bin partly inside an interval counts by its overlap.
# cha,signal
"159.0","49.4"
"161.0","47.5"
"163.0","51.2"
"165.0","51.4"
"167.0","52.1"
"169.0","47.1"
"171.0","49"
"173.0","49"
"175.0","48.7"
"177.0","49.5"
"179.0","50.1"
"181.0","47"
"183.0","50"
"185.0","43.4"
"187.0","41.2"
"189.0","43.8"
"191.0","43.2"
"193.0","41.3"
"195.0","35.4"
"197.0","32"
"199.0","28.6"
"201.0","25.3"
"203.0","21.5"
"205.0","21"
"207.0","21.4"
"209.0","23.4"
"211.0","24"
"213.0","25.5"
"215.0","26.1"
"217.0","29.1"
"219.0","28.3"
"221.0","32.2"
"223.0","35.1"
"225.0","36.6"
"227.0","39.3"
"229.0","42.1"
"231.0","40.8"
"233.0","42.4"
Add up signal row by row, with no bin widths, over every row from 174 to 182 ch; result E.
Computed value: 195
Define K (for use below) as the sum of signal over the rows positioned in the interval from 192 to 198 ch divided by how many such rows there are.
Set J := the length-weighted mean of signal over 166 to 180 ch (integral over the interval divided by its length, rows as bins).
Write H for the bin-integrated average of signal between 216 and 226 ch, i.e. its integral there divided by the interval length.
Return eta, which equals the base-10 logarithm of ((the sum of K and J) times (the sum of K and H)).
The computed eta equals 3.77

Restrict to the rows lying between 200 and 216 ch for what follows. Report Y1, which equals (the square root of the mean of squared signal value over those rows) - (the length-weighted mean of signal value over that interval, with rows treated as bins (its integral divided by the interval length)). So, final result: 0.08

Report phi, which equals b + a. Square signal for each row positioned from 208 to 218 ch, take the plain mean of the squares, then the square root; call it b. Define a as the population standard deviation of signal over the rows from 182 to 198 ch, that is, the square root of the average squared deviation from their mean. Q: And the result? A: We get 31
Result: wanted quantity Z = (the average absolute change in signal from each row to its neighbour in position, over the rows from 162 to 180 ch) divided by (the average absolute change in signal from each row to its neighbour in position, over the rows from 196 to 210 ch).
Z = 0.5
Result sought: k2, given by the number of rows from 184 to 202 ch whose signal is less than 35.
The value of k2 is 3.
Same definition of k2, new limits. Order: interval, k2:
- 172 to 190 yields 0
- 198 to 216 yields 9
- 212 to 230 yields 5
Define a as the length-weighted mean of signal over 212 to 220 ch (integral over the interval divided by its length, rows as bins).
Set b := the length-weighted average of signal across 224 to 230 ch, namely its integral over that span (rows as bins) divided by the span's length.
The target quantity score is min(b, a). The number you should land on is 27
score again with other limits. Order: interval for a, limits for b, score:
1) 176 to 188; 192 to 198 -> 36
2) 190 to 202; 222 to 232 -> 34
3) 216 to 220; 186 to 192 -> 29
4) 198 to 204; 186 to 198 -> 25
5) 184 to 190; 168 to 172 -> 43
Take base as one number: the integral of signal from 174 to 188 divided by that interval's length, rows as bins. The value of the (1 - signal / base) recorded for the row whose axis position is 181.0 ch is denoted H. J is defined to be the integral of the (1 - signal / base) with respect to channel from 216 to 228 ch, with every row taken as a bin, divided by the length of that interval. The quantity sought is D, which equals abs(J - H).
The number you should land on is 0.29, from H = 0.00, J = 0.3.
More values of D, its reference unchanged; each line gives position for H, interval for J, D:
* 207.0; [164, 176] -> 0.60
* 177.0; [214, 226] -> 0.39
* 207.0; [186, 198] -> 0.38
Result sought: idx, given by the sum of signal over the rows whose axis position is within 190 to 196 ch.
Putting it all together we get 120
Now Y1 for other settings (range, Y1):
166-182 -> 0.02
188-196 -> 0.13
